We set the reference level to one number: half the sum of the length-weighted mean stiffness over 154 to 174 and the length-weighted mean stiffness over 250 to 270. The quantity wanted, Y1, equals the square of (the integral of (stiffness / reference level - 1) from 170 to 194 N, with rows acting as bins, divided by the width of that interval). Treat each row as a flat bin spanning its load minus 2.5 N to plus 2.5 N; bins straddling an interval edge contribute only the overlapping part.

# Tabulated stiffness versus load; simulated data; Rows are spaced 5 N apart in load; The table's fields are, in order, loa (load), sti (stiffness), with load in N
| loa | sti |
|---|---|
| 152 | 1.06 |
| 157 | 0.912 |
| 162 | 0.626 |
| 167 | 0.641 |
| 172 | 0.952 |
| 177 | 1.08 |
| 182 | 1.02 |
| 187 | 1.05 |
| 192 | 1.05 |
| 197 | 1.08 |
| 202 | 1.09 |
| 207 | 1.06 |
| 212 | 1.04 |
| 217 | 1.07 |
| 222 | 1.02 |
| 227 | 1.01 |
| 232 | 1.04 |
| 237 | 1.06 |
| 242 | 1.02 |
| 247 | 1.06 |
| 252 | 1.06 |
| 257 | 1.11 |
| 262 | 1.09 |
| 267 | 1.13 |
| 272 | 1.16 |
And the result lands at 0.009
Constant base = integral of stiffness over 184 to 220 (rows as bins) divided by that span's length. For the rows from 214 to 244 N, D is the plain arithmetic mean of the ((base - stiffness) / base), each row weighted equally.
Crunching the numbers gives 0.024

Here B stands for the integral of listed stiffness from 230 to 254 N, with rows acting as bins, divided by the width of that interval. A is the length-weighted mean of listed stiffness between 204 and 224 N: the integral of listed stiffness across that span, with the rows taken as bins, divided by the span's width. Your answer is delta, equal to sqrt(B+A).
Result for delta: 1.45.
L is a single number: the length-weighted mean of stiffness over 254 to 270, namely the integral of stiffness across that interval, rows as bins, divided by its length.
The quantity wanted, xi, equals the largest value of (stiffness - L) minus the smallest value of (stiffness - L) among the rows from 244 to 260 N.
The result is 0.050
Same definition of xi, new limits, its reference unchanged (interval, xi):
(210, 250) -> 0.060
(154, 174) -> 0.326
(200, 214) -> 0.050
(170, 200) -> 0.128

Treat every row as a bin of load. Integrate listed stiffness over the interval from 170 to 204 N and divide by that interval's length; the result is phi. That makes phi 1.047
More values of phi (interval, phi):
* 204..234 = 1.041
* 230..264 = 1.063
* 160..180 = 0.835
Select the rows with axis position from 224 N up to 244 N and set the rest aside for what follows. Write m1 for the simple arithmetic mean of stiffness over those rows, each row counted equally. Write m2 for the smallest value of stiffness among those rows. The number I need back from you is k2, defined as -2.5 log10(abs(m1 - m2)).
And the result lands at 4.1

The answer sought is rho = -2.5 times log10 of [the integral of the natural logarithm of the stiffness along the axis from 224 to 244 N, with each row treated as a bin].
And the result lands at 0.5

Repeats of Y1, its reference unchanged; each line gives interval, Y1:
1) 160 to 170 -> 0.097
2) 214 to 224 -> 0.012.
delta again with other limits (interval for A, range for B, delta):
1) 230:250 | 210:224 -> 1.45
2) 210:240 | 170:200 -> 1.44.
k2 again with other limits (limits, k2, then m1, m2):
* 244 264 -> 4.2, 1.08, 1.06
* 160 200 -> 1.3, 0.94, 0.626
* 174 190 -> 3.8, 1.05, 1.02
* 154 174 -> 2.0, 0.78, 0.626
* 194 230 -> 3.4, 1.05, 1.01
